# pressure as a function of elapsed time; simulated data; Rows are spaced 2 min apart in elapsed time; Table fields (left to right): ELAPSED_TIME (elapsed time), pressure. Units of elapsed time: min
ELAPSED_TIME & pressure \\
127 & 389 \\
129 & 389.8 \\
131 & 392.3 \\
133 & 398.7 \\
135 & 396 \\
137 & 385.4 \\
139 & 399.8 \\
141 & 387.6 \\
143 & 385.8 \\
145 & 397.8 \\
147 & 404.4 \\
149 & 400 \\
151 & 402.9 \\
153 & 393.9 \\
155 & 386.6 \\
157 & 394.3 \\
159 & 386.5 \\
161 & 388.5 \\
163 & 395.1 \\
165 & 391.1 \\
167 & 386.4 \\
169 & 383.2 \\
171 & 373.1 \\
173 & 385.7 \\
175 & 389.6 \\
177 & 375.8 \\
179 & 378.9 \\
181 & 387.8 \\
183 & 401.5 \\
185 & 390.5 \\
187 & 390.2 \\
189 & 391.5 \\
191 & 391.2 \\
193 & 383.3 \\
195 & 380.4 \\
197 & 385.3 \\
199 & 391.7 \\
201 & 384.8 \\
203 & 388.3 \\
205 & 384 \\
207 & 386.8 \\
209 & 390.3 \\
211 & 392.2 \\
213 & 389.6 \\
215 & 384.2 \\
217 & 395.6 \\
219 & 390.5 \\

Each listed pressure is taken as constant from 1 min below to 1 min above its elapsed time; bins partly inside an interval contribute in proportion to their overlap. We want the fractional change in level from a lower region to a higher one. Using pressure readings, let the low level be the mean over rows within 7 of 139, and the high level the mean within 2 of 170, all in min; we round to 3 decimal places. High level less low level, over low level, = -0.038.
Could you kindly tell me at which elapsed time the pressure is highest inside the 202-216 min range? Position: 211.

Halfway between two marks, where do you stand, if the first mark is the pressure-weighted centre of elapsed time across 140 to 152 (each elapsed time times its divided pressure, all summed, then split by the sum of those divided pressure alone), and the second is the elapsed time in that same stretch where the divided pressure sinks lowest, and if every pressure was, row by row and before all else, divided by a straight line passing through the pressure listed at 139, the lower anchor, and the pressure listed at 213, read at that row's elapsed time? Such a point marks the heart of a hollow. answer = 144.5 min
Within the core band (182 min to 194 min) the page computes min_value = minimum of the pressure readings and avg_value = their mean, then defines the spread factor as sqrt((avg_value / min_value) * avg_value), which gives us 20.0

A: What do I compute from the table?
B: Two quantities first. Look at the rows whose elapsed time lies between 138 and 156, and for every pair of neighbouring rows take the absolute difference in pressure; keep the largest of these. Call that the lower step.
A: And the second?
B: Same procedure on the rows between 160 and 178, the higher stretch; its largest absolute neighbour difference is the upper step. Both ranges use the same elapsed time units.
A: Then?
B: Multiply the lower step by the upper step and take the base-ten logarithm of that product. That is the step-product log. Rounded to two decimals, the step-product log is 2.23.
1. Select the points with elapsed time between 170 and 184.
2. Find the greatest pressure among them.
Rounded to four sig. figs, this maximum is 401.5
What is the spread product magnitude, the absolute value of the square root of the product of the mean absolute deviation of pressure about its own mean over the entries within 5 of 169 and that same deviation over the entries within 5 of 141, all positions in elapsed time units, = 5.3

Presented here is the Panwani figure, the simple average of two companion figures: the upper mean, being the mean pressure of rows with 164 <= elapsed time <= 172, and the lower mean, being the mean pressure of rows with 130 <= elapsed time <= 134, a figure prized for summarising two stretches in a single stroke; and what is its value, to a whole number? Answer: 389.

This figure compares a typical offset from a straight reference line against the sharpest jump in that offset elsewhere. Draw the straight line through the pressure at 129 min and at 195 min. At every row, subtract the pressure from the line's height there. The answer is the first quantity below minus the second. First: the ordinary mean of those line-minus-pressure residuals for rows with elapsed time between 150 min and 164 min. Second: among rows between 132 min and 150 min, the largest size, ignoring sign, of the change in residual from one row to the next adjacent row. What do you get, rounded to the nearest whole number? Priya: -21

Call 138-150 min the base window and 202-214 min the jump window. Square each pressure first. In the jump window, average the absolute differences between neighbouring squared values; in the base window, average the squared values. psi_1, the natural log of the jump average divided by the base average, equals -4.2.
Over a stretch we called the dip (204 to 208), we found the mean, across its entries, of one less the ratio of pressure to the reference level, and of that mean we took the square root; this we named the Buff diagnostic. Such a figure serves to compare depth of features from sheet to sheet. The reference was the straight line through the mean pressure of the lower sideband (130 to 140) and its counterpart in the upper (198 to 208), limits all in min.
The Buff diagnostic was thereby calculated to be 0.060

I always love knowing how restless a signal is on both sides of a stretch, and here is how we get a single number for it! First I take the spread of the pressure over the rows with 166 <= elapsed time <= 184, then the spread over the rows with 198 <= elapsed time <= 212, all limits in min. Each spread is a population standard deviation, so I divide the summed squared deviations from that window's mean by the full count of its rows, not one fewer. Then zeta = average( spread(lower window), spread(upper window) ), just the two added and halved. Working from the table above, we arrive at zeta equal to 5.49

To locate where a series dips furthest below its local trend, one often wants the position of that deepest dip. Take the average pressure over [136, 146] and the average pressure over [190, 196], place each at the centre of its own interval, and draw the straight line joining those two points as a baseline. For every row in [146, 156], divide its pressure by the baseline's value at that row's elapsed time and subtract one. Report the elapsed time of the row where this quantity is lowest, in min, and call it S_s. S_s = 155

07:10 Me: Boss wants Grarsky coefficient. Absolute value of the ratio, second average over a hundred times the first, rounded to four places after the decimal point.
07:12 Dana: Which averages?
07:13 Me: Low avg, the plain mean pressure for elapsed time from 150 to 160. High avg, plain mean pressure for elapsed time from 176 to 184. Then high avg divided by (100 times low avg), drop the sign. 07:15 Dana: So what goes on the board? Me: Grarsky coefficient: 0.0098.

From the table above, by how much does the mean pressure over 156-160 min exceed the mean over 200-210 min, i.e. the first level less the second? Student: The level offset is 3.6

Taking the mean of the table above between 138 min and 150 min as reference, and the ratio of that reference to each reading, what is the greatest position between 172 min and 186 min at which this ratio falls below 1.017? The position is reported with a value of 185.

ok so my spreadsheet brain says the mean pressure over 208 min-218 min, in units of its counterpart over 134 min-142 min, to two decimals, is 1.00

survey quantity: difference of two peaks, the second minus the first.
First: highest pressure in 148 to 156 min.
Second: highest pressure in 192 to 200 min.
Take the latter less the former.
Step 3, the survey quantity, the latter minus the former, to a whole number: -11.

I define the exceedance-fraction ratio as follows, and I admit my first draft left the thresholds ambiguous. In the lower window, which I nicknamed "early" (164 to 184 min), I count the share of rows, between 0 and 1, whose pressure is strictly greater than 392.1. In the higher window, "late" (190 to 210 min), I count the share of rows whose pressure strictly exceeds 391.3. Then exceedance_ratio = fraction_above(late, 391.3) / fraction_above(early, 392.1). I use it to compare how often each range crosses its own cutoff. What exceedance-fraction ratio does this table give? 1.00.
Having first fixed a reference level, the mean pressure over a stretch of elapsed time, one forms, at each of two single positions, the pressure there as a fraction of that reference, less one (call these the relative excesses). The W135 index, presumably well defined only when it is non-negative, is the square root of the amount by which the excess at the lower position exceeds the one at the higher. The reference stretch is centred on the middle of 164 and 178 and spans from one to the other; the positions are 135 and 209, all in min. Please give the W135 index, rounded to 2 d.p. 0.12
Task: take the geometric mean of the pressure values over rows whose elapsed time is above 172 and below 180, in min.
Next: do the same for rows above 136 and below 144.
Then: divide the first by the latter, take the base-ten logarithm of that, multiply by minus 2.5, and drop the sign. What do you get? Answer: 0.020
